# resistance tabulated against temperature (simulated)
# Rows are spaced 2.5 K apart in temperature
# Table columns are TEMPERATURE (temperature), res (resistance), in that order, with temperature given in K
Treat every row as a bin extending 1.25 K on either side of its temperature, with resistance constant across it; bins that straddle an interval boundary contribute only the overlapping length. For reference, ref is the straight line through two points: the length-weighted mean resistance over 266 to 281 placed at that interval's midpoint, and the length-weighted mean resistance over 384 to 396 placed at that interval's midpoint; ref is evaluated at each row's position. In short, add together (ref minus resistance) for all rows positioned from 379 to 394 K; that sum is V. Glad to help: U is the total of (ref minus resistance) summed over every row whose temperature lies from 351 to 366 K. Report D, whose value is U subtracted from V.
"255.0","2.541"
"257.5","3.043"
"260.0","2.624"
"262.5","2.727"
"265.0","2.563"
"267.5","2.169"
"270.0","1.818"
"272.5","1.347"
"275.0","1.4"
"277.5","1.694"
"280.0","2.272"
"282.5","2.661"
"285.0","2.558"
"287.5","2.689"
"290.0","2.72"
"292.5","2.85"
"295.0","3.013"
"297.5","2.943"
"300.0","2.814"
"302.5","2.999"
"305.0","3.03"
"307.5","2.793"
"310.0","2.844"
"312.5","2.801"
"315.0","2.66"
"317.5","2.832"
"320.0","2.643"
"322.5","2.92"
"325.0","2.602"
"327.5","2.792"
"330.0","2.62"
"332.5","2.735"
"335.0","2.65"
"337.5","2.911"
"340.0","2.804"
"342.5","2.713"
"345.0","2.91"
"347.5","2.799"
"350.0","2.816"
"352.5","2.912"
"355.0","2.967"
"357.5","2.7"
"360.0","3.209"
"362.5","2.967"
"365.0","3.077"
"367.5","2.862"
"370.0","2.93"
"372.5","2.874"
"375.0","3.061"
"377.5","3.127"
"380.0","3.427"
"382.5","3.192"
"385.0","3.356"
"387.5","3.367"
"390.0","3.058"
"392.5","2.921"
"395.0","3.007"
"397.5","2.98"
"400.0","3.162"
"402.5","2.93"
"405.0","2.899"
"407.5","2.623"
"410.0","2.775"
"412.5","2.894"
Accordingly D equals 0.4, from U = -1.2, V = -0.7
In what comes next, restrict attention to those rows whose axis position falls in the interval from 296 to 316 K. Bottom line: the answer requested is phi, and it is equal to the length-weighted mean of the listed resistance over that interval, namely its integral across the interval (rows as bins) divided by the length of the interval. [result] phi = 2.9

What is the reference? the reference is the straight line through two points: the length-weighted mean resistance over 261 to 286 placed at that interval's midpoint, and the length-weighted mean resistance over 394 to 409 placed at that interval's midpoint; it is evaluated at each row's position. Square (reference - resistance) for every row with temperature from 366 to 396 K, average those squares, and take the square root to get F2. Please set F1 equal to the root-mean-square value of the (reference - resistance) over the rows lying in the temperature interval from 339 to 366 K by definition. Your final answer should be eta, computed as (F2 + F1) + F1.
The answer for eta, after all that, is 0.95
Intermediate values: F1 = 0.30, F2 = 0.348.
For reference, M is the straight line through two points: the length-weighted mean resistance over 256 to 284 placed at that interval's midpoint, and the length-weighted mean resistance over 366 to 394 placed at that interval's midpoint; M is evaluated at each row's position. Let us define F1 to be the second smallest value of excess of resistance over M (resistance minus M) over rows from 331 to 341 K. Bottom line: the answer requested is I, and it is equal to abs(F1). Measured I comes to 0.01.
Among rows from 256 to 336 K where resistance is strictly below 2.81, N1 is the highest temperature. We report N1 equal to 335.0 K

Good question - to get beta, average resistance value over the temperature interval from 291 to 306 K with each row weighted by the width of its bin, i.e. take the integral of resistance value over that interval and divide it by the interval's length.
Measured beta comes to 2.94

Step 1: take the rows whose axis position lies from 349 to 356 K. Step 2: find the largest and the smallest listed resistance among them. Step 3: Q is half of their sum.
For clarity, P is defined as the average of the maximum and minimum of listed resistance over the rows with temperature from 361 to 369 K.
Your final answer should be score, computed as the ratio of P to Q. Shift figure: 1.03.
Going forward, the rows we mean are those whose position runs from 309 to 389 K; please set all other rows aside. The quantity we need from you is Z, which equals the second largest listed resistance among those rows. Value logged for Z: 3.367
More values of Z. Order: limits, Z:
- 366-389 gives 3.367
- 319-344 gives 2.911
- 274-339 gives 3.013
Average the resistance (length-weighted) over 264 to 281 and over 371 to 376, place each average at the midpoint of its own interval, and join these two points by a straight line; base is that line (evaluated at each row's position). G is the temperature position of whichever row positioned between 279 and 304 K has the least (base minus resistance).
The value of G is 295.0 K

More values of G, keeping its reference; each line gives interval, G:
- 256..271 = 257.5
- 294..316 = 295.0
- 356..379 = 360.0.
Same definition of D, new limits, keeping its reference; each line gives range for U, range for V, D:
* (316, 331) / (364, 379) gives 1.8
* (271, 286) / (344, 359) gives -0.1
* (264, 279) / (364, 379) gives 0.0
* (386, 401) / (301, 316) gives -4.6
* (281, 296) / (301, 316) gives 0.8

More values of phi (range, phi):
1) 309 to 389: 2.9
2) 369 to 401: 3.1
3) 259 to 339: 2.6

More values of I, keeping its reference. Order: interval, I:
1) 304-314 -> 0.27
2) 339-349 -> 0.04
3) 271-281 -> 0.86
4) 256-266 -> 0.49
